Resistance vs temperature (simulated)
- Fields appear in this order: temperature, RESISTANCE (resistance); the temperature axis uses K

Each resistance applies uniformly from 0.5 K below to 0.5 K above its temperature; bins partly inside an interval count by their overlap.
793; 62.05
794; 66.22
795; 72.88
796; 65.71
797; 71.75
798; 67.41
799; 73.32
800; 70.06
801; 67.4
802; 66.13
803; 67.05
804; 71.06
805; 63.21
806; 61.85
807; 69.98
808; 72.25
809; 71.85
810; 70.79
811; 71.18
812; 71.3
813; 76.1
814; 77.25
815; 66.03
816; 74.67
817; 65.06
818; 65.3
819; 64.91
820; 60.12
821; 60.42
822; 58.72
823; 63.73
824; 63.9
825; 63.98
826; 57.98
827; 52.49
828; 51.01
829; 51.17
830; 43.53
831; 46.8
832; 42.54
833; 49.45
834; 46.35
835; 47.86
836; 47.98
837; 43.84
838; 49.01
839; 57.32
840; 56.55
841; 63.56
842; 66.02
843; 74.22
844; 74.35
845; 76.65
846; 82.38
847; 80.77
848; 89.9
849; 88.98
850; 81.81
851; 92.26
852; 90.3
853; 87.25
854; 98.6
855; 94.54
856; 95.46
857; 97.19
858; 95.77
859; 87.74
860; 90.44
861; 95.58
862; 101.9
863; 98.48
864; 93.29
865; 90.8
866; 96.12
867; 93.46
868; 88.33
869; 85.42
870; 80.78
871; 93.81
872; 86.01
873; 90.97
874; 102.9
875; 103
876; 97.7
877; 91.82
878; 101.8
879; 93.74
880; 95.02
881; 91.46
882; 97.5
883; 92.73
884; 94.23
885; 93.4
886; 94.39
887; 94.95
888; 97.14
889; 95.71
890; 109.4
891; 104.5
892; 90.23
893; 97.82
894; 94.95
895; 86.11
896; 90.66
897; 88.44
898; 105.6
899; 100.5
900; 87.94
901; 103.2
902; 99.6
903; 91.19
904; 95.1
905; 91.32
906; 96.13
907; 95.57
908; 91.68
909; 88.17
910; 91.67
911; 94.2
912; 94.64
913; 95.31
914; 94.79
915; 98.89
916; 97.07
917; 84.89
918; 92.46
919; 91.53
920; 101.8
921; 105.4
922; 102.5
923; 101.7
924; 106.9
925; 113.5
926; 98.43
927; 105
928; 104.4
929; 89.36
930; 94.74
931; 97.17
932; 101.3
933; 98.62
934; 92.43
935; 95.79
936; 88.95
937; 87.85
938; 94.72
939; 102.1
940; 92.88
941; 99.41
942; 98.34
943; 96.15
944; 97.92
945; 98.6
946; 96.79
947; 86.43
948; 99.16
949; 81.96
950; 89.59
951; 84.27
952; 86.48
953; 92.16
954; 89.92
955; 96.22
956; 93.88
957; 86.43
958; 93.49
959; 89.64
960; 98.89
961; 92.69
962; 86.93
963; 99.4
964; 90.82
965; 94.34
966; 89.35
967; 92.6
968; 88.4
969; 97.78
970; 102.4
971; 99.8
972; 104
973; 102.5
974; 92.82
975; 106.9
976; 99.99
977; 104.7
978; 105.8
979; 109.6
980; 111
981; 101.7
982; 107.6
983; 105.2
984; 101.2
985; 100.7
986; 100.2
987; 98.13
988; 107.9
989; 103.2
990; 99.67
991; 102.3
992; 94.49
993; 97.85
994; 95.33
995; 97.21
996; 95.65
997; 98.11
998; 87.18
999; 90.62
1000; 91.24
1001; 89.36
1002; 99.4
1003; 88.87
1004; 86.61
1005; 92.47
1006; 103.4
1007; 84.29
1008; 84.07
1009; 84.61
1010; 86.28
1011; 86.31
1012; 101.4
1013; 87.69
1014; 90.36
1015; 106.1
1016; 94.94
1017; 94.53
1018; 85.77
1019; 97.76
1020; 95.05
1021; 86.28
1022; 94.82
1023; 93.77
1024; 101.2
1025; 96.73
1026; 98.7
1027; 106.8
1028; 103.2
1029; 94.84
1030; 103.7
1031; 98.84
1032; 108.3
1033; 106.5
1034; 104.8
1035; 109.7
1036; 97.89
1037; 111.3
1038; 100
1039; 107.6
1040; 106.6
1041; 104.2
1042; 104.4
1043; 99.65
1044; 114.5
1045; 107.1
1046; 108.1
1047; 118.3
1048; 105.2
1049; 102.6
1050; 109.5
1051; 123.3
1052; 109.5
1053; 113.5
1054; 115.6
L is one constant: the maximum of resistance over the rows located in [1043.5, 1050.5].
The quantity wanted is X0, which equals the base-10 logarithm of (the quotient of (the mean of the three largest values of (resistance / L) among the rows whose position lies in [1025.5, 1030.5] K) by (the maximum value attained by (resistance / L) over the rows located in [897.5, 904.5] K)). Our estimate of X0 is -0.004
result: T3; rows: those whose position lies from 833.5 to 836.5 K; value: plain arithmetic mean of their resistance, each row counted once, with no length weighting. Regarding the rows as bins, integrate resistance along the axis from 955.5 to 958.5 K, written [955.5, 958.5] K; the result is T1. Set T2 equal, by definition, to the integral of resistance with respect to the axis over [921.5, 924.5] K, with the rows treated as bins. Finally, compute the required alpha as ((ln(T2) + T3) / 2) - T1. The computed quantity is -247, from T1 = 274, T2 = 311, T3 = 47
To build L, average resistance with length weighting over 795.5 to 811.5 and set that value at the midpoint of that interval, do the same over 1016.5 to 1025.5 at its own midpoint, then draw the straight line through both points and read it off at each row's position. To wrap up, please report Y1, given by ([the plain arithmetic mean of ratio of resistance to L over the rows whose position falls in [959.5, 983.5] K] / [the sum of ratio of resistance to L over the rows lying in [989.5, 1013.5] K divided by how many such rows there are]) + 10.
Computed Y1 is 11.1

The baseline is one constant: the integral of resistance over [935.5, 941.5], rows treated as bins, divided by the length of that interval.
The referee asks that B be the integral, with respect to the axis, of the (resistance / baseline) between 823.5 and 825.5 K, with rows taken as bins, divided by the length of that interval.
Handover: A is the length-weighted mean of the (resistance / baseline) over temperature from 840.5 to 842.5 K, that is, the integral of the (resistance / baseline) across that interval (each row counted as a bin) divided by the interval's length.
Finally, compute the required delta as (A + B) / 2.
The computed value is 0.68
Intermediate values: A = 0.69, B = 0.68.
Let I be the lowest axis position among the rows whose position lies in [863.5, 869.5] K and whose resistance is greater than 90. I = 864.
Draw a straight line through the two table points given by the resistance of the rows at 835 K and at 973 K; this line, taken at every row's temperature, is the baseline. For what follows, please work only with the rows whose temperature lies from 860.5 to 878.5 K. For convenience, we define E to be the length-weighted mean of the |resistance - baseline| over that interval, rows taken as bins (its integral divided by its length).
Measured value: 32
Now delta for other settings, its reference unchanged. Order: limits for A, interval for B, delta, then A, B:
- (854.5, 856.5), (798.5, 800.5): 0.88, 1.01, 0.76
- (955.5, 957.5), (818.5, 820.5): 0.81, 0.96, 0.66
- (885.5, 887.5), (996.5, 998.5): 0.99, 1.00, 0.98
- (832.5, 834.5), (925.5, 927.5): 0.79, 0.51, 1.08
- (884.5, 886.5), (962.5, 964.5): 1.00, 1.00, 1.01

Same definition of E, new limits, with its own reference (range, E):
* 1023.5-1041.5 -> 23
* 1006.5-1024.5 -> 27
